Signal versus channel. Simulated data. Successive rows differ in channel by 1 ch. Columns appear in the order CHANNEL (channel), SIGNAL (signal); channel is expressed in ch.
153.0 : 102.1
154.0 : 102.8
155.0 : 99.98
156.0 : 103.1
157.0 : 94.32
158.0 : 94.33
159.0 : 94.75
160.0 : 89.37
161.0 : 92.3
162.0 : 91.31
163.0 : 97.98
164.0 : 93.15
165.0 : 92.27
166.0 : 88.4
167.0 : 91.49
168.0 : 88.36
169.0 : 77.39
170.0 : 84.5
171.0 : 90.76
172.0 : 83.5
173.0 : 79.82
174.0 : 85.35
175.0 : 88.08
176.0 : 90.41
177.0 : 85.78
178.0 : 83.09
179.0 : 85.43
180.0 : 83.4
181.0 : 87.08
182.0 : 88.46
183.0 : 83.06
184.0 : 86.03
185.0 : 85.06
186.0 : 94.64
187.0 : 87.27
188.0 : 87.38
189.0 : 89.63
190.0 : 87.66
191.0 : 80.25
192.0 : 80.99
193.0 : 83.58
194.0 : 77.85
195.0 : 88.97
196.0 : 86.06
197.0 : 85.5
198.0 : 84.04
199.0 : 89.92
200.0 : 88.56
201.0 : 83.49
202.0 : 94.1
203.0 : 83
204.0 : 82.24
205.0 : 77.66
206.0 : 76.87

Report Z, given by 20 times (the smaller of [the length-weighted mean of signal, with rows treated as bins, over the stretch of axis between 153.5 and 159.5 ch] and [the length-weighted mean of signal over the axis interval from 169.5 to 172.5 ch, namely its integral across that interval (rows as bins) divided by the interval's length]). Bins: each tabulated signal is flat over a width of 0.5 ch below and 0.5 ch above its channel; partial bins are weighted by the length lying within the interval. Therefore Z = 1725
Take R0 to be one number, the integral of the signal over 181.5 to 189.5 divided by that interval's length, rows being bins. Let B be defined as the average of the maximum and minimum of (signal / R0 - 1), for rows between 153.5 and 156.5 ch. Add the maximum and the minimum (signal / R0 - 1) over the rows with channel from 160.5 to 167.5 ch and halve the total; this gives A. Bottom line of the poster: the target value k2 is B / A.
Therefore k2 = 2.5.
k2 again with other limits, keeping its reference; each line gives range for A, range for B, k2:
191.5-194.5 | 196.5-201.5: 0.1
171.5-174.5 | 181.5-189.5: -0.2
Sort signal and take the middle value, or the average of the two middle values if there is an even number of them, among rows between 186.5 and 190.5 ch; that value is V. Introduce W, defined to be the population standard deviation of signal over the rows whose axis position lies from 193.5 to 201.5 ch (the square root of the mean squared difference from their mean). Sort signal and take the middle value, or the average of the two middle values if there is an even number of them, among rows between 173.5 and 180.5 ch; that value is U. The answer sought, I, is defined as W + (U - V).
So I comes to 1.55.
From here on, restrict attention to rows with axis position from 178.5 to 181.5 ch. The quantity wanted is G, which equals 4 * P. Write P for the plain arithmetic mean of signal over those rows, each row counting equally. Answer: 341.2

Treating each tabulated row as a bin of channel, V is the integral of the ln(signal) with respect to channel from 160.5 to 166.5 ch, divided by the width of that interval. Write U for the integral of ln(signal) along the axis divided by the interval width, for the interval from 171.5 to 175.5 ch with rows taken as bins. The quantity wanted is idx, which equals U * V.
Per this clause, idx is 20.07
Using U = 4.43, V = 4.53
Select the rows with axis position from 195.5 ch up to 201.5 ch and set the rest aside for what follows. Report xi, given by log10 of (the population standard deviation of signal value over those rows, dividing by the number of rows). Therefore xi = 0.36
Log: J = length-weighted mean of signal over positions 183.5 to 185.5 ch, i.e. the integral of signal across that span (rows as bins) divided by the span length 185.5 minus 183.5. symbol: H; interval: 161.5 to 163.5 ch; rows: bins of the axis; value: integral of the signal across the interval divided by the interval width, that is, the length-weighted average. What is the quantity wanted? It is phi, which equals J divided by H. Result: 0.90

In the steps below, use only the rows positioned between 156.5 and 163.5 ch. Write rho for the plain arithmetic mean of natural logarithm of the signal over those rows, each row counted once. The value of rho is 4.54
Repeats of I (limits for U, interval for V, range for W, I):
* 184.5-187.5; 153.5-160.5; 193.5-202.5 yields -3.12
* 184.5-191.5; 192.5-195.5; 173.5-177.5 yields 5.82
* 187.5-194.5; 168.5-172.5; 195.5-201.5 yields 1.89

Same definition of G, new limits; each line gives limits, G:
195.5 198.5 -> 340.8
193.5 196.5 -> 337.2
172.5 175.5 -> 337.7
